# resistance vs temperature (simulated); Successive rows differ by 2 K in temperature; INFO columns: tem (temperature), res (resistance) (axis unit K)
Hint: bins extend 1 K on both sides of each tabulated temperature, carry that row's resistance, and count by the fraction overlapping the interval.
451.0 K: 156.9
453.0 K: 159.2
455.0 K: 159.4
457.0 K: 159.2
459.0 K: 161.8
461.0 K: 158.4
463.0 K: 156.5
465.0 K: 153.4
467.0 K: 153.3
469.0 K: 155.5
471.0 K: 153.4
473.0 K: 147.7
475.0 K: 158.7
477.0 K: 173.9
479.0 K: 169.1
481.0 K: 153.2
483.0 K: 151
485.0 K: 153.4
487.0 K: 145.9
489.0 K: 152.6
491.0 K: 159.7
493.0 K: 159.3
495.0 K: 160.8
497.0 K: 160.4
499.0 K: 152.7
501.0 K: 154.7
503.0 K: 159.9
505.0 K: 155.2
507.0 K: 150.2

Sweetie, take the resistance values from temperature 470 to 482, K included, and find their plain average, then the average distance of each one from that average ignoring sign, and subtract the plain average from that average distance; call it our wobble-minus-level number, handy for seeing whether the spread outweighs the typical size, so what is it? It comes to -151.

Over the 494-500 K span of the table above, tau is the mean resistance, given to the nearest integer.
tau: 158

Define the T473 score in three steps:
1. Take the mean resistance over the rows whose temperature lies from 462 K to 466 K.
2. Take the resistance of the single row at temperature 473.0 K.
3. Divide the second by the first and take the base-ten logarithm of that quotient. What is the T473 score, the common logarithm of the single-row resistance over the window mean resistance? -0.02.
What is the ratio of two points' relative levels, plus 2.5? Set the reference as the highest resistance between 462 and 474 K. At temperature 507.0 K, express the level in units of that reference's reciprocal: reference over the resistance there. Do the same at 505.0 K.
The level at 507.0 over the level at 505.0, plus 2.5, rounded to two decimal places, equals 3.53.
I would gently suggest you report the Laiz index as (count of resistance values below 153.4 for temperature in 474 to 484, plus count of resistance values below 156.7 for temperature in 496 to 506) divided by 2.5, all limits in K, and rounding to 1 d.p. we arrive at 2.0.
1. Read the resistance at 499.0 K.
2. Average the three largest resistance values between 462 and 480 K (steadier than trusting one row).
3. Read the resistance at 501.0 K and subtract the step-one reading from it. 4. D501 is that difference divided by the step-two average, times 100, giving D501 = 1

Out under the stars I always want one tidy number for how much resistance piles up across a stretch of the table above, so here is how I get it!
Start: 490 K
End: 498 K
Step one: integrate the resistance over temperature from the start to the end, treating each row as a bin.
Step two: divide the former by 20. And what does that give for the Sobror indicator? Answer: 64.0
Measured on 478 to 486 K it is 62.7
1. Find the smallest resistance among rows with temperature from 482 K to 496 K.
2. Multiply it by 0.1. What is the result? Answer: 14.6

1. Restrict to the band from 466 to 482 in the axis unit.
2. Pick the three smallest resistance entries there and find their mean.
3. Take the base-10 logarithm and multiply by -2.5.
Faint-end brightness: -5.450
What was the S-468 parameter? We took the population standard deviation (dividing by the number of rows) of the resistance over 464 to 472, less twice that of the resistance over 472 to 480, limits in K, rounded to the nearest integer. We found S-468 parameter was -19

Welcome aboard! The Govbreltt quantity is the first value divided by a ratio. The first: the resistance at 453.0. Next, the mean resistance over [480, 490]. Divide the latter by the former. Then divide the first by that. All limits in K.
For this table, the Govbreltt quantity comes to 168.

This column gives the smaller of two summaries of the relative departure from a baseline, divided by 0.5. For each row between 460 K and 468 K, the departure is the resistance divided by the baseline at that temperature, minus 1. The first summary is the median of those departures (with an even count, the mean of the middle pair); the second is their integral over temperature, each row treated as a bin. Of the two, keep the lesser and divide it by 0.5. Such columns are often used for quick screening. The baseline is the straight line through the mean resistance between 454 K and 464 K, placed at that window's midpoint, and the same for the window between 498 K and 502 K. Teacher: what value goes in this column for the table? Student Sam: -0.30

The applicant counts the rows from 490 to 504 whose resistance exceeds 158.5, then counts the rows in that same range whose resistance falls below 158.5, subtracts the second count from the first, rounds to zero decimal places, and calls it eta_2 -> 3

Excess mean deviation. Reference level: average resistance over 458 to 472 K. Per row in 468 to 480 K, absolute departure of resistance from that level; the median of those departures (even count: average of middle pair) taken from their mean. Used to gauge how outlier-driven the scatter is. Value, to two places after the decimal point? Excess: 2.02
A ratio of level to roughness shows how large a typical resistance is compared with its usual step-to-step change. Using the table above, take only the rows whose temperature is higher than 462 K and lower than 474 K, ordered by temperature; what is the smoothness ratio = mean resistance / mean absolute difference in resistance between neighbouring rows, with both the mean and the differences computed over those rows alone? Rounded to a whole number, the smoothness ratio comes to 58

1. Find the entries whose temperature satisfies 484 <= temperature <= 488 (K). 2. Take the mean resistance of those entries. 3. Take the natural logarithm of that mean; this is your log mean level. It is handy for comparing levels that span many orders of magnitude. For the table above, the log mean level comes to 5.01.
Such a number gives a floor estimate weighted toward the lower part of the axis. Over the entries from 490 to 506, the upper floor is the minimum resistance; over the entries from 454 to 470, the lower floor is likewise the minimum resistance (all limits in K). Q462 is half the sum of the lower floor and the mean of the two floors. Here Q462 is 153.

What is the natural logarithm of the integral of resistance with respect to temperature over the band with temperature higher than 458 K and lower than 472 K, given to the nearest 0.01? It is 7.69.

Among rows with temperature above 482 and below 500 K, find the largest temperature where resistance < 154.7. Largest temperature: 499.0 K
